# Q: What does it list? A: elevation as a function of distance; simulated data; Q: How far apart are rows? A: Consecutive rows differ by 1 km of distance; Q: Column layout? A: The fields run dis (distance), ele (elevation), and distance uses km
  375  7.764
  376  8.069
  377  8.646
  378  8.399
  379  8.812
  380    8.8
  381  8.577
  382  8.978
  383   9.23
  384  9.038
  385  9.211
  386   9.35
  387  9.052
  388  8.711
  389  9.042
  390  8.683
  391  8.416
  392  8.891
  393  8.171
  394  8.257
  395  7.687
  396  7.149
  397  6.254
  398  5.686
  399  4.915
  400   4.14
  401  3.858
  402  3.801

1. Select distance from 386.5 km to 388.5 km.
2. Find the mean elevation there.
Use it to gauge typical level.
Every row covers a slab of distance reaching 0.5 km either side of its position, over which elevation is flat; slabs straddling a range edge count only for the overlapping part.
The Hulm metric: 8.88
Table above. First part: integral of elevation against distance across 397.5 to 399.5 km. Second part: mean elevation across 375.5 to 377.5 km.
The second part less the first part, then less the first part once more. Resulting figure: -13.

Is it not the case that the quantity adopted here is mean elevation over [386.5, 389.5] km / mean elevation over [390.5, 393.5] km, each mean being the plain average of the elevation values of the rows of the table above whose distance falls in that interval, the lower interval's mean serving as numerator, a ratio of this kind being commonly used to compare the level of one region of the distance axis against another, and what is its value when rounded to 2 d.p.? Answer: 1.05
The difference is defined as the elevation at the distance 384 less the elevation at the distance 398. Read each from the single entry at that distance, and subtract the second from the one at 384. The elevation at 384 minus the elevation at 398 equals 3.4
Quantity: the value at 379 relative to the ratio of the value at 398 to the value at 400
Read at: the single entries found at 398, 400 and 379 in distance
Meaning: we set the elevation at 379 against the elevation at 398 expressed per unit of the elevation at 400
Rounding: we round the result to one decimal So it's 6.4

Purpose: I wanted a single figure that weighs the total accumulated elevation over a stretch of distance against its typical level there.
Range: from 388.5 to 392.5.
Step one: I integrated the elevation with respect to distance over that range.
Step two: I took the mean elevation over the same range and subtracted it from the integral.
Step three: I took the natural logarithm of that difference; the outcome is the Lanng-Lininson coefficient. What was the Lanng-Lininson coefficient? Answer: 3.27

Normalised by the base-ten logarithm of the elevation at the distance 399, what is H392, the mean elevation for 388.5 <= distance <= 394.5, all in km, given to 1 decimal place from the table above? 12.4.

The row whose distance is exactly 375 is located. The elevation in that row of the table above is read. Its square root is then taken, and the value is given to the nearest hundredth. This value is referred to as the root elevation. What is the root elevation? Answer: 2.79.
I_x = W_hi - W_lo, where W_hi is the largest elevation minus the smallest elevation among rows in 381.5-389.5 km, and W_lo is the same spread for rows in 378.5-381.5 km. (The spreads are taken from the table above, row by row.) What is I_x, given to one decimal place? 0.4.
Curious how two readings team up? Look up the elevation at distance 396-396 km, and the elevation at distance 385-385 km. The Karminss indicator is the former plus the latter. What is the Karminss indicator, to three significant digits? 16.4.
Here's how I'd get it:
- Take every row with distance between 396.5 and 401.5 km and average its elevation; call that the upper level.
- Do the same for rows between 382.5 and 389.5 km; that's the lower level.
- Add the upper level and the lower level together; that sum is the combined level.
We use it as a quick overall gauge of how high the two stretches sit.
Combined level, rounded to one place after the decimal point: 14.1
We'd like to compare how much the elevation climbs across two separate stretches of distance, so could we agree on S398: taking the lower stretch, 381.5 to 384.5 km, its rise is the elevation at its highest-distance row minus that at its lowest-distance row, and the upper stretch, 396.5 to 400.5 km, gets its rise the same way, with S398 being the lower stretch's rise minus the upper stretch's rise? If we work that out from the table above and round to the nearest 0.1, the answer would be 2.2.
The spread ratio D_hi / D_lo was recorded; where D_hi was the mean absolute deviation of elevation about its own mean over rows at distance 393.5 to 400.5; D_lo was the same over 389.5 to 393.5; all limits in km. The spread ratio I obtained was 4.9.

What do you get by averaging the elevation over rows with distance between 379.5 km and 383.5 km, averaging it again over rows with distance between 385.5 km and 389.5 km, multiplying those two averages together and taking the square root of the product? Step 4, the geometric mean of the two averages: 8.97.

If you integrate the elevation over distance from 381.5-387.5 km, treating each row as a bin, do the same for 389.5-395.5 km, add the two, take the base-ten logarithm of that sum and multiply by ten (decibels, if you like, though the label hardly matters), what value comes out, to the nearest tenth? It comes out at 20.2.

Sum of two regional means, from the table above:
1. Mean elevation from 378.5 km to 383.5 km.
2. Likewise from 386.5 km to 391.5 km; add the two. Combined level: 17.7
